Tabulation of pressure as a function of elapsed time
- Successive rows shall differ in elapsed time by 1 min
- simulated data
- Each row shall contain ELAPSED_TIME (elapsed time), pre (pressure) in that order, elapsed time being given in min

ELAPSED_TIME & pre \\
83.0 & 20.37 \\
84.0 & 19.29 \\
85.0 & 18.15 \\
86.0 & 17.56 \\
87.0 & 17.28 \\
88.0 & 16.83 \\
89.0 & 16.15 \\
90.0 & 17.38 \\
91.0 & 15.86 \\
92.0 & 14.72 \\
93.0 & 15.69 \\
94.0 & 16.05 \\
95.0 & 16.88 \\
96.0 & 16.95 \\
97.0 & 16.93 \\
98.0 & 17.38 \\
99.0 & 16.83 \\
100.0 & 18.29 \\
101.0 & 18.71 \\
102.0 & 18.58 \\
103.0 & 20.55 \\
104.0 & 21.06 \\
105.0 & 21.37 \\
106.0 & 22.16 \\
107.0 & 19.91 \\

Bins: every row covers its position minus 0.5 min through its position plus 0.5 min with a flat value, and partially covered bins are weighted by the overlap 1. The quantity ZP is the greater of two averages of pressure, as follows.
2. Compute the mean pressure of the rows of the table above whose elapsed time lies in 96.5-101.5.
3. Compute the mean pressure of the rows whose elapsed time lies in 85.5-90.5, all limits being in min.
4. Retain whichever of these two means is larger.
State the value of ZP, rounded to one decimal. 17.6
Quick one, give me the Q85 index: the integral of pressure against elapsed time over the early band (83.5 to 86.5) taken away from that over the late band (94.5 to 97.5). -4.2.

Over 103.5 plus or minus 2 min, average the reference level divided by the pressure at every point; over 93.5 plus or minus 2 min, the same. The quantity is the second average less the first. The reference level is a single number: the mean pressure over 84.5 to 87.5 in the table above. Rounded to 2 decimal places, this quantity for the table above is 0.25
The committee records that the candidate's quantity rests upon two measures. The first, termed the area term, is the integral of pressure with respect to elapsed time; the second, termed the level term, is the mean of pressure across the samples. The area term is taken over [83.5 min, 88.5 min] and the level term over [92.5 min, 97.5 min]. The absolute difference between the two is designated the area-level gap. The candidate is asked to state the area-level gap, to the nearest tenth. 72.6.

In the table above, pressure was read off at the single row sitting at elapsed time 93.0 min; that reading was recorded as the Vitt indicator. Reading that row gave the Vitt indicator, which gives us 15.69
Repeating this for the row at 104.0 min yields 21.06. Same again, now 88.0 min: 16.83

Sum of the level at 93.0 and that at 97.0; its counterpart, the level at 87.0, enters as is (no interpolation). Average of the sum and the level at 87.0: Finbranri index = 25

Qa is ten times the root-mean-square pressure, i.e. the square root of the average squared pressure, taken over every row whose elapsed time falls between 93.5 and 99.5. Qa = 168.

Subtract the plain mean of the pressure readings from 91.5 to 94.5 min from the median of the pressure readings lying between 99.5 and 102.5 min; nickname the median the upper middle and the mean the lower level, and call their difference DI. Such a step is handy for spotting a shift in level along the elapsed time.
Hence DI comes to 3.1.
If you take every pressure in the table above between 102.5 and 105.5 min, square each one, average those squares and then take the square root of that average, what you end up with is 21.0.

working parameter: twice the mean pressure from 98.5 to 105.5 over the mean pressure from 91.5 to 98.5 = 2.36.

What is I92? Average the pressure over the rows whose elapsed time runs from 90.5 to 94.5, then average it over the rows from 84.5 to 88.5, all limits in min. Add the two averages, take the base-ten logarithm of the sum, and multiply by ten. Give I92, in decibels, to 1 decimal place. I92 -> 15.2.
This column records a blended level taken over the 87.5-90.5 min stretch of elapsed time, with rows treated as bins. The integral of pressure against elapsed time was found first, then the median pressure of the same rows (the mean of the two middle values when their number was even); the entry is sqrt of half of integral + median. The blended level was 5.8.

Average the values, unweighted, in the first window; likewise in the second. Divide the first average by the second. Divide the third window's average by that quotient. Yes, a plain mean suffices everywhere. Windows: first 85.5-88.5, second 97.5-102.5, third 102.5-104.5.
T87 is 21.7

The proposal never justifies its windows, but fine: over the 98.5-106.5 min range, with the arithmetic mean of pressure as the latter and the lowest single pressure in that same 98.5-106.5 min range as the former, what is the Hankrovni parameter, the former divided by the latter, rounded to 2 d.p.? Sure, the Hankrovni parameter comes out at 0.85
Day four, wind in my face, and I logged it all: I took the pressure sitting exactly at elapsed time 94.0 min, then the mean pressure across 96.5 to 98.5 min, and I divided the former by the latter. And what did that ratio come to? 0.94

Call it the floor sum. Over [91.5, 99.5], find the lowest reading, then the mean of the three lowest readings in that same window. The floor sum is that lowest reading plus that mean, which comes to 30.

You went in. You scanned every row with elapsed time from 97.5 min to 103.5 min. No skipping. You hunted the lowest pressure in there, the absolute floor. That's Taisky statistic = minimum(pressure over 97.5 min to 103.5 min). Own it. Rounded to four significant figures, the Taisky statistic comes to 16.83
